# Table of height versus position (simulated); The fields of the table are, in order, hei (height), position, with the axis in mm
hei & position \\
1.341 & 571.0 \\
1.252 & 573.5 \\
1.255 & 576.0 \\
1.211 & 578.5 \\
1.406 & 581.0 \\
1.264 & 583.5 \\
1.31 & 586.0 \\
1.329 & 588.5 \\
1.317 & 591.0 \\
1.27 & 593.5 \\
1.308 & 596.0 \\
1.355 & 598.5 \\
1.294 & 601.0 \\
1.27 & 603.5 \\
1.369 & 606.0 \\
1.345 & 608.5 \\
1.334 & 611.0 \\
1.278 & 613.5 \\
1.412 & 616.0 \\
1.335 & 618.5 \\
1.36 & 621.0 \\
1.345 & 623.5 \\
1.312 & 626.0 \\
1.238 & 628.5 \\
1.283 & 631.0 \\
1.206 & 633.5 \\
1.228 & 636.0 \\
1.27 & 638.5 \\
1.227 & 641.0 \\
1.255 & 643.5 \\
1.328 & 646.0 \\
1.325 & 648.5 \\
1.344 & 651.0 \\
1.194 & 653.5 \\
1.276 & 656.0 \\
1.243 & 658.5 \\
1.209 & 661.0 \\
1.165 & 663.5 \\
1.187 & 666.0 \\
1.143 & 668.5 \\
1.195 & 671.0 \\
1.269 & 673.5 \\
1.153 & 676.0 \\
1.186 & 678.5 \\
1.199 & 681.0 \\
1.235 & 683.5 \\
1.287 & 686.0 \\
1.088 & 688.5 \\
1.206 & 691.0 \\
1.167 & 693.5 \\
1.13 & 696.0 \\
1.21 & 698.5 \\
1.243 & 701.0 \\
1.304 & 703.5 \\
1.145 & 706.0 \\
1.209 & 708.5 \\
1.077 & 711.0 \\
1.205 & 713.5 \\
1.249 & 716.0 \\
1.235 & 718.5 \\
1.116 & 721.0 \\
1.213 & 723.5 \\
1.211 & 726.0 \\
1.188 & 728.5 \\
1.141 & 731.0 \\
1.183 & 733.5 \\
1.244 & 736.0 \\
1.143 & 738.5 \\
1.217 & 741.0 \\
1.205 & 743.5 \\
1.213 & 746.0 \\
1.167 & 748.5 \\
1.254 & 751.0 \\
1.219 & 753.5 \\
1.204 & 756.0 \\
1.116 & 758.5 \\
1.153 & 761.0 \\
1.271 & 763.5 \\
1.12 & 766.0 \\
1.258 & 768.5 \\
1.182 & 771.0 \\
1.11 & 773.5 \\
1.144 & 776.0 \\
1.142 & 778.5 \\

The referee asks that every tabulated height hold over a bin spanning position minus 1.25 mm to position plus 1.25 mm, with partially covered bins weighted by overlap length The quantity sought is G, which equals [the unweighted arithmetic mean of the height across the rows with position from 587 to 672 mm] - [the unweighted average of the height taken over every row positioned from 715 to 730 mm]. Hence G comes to 0.08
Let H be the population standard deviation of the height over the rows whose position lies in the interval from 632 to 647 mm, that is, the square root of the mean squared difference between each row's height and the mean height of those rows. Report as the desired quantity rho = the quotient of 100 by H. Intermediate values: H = 0.040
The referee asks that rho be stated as 2523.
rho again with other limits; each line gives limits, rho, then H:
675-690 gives 1605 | 0.062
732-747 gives 3175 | 0.031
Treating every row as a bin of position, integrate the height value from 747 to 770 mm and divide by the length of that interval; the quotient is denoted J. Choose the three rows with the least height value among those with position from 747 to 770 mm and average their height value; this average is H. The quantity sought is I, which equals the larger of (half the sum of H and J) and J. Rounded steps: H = 1.13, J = 1.20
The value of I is 1.20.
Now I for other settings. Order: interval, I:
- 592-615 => 1.31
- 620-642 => 1.27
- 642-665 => 1.26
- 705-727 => 1.18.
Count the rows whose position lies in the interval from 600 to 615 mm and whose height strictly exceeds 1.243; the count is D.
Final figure 6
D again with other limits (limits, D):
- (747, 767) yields 2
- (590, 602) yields 5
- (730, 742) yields 1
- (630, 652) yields 6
